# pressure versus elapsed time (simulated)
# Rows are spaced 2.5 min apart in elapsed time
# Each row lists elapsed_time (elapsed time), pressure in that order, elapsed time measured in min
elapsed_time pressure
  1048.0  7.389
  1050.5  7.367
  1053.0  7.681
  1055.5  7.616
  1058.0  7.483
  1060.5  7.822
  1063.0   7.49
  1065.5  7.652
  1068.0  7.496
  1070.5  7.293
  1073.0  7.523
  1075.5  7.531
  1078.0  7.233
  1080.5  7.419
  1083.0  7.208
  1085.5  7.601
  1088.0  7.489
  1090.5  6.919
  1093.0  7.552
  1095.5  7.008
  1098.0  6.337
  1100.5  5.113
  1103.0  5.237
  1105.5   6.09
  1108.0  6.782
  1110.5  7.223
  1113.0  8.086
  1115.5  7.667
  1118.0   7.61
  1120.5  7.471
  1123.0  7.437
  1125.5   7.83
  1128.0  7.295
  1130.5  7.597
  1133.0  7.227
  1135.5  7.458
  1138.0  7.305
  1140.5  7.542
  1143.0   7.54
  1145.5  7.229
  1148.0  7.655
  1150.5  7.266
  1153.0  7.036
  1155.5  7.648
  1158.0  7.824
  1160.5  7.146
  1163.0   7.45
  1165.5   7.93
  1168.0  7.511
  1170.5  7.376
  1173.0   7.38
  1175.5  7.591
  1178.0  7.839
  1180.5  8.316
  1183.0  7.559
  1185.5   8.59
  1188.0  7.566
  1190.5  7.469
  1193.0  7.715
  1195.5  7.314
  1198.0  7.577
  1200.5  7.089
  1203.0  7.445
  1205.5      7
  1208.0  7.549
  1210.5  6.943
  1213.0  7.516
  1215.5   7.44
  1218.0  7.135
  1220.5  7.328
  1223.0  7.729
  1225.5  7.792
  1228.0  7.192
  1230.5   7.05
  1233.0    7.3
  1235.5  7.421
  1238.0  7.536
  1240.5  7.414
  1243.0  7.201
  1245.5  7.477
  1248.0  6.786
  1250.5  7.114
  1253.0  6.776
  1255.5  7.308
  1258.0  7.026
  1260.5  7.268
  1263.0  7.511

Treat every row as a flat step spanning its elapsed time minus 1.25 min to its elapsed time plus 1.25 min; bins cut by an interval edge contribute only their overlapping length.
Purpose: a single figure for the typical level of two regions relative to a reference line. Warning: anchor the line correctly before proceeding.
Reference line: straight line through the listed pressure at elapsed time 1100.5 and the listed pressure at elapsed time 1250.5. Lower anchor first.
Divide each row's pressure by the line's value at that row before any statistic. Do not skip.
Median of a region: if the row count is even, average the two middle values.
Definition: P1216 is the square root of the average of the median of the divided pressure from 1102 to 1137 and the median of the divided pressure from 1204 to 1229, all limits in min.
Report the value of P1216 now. 1.11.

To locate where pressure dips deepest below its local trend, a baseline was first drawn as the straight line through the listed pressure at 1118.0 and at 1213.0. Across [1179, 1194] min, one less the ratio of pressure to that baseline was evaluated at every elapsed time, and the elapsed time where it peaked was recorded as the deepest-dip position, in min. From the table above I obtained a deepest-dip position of 1190.5 min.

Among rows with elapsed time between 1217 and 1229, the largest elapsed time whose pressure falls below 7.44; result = 1228.0 min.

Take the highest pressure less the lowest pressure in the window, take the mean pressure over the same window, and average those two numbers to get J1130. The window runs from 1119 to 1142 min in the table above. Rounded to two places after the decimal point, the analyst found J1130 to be 4.03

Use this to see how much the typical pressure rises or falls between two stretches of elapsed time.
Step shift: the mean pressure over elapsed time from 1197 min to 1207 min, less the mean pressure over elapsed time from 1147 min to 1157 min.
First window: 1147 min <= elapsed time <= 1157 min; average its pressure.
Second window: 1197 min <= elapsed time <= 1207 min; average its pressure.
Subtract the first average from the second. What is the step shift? -0.1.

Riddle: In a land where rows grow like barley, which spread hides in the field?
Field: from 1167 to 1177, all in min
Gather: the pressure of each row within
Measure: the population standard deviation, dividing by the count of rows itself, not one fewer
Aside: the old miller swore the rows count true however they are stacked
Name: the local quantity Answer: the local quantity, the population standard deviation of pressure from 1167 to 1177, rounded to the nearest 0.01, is 0.09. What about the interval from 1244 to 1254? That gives 0.29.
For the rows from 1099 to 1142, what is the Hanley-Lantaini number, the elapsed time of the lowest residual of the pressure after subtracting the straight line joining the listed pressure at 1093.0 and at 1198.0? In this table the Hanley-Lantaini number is 1100.5 min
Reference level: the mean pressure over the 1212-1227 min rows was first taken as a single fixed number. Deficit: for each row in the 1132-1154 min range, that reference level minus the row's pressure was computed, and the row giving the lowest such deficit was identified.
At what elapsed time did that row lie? 1148.0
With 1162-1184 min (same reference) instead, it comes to 1180.5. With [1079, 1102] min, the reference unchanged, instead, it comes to 1085.5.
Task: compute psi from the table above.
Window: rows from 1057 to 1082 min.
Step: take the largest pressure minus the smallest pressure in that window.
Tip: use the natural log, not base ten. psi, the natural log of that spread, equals -0.5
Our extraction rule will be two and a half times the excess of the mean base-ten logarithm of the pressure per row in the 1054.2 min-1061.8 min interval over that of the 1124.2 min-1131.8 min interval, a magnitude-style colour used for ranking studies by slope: 0.010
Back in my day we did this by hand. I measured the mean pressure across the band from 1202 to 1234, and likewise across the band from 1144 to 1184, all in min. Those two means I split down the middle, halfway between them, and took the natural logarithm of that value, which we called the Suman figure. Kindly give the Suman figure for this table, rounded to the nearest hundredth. 2.01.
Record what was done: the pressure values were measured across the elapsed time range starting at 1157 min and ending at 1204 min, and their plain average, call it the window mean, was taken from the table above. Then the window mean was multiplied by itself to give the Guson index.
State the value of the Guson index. 58.0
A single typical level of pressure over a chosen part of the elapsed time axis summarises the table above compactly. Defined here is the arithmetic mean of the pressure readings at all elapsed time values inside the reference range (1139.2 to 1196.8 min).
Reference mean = 7.59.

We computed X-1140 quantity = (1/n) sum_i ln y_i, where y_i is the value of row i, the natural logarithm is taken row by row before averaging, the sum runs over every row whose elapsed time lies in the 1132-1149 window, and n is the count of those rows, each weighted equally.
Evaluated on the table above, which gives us 2.004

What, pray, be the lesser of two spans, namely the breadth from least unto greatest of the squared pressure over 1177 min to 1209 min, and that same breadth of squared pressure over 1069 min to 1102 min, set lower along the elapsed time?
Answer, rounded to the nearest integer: 25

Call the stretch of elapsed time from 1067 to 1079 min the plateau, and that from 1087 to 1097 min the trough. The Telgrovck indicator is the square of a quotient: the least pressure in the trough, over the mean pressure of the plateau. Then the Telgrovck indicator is 0.87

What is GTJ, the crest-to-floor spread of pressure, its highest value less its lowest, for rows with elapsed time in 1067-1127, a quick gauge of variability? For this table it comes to 3.0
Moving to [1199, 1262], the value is 1.0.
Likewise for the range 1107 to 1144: 1.3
